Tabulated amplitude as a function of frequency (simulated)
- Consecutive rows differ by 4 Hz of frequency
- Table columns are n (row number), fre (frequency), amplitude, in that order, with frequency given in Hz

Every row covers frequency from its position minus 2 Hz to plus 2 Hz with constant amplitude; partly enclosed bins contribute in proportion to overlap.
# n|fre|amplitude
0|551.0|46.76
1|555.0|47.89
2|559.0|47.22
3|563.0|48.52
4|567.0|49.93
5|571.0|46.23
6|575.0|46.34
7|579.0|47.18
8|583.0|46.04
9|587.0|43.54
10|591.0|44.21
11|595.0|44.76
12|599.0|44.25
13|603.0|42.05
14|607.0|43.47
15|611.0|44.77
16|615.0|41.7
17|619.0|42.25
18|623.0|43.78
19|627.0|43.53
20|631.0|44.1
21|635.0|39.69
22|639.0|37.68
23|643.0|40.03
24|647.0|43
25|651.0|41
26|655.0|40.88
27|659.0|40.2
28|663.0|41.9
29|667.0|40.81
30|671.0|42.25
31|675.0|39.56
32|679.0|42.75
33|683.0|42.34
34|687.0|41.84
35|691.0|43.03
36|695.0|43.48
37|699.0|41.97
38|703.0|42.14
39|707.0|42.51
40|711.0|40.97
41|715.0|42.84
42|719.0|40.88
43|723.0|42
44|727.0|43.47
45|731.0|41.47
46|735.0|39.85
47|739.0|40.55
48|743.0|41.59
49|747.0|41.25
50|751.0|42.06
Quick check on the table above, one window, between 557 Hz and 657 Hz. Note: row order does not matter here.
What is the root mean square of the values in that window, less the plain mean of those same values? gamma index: 0.090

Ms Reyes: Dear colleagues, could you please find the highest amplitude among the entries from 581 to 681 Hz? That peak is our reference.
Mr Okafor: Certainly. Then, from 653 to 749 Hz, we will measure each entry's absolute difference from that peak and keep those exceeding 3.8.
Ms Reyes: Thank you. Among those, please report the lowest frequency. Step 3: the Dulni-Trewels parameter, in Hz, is 655.0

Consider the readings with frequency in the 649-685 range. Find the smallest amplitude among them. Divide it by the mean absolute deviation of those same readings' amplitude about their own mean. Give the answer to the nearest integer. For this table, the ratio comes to 44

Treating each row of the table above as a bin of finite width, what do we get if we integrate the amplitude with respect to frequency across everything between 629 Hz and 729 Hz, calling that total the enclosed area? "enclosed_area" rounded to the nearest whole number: 4165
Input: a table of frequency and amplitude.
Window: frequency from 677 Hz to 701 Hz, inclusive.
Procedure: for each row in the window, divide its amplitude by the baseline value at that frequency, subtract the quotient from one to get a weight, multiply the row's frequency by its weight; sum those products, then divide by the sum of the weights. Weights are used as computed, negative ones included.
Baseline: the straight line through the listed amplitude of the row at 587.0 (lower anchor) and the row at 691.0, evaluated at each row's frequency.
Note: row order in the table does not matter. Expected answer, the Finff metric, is 688.0 Hz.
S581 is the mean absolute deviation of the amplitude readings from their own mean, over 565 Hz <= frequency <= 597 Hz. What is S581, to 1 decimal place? 1.4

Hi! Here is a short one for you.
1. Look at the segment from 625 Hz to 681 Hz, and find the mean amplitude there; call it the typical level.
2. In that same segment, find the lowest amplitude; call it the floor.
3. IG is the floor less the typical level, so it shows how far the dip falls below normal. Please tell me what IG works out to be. -3.6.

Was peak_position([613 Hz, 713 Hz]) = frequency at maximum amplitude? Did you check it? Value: 631.0 Hz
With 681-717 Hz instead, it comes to 695.0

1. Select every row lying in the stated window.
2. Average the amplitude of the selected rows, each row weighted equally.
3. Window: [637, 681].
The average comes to 40.9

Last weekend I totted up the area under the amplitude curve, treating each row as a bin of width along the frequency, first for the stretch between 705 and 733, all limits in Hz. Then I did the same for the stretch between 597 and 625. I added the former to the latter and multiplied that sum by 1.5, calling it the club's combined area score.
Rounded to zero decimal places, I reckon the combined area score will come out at 3578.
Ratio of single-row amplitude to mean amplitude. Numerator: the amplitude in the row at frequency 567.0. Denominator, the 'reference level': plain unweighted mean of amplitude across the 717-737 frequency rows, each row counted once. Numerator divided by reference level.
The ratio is 1.20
